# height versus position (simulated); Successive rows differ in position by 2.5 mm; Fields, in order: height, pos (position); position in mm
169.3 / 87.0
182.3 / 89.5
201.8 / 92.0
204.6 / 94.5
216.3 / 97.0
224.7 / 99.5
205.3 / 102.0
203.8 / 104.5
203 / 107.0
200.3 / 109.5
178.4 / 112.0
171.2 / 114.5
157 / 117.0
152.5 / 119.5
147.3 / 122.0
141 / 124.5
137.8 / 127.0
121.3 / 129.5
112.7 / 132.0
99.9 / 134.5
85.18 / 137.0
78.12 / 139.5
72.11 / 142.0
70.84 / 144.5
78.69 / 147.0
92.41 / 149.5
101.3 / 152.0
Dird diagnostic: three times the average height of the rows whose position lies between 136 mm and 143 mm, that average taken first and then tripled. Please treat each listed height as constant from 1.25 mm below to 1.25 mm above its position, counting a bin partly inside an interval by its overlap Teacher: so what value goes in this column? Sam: 235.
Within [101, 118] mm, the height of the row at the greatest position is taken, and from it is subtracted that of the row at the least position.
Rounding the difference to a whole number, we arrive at -48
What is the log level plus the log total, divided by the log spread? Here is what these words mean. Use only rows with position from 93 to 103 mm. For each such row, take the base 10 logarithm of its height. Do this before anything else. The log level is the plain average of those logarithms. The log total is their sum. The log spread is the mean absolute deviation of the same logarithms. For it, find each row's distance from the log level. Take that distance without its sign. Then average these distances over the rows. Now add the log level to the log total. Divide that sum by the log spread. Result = 735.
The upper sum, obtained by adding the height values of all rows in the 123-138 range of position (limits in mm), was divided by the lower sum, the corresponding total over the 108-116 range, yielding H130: 1.3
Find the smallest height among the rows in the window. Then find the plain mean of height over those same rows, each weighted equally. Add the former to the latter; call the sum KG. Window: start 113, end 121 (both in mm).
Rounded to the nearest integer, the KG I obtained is 313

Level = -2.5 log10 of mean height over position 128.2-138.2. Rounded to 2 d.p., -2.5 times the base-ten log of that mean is -5.05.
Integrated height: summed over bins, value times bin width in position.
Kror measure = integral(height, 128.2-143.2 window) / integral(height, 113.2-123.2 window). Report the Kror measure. 0.91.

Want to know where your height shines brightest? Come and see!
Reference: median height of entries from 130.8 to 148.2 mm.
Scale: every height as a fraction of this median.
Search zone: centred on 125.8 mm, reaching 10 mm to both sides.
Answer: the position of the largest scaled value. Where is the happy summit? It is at 117.0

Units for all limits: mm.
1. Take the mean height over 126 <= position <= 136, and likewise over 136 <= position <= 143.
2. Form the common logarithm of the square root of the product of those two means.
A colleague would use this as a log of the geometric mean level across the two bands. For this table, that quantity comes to 1.98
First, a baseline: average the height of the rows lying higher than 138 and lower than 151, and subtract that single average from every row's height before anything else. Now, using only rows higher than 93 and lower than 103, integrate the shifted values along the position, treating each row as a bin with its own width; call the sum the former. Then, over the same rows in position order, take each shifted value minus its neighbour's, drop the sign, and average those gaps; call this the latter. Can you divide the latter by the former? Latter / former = 0.010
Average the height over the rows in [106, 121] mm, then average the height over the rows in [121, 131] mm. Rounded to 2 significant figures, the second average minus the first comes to -40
